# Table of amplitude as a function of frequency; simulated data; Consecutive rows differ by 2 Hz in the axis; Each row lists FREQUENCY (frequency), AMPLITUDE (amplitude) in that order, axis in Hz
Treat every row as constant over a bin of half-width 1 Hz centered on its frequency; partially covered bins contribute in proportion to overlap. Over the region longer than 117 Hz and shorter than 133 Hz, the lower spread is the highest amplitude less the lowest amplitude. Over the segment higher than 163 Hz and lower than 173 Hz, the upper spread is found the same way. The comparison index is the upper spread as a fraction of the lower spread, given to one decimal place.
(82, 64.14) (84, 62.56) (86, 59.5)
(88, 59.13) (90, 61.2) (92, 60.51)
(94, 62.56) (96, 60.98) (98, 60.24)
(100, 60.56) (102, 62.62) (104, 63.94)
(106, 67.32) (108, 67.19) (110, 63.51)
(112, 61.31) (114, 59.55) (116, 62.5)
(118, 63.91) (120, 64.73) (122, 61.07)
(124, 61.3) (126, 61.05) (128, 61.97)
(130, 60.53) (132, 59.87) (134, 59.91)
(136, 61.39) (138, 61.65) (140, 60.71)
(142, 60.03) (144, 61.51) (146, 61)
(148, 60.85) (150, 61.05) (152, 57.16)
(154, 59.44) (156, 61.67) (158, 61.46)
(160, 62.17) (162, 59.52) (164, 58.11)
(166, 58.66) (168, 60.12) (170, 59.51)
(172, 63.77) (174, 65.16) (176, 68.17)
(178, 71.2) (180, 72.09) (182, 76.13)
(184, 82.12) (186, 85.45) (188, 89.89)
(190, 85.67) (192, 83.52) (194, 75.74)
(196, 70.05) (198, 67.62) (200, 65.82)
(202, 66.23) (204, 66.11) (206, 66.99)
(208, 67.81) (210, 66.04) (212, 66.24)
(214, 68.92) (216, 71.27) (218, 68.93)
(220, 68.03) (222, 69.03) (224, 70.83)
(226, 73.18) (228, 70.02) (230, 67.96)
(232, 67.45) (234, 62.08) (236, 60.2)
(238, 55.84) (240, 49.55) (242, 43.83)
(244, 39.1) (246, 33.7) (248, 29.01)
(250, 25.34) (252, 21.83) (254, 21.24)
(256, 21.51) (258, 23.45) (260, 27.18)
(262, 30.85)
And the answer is 1.2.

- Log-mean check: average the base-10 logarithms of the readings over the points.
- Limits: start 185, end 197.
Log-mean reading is 1.91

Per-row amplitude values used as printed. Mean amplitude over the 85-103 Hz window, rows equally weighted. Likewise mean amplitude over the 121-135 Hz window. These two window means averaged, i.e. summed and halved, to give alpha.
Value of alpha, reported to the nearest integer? 61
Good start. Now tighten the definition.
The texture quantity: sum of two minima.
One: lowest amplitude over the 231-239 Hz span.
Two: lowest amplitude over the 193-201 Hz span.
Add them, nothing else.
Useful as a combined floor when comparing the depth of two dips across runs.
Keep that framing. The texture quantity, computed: 122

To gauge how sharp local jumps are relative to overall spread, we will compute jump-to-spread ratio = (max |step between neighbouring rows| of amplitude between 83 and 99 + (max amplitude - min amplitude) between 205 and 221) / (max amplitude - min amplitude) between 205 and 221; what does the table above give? 1.59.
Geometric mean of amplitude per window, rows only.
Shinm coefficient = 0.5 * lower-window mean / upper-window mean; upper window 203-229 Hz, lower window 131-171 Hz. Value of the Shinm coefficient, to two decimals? 0.44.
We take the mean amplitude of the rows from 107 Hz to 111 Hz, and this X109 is 65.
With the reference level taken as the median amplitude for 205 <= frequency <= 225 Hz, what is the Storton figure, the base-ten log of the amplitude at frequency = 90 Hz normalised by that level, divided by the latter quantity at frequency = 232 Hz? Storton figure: 7.4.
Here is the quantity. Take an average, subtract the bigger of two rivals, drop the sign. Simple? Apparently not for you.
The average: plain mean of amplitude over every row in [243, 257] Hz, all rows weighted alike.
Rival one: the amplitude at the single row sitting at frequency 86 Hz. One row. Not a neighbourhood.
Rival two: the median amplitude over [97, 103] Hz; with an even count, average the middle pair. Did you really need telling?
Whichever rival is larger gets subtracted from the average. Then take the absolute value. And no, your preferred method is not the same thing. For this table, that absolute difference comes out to 33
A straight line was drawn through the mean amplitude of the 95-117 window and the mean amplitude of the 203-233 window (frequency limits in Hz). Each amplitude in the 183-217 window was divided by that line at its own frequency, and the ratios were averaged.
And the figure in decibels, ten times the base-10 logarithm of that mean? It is 0.35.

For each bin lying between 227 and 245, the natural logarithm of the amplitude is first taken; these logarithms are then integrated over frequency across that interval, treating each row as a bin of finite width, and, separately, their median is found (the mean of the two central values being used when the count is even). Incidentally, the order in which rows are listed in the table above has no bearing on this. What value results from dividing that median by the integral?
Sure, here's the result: 0.056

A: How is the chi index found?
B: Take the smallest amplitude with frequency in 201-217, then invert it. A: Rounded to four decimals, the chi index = 0.0151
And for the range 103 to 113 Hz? 0.0163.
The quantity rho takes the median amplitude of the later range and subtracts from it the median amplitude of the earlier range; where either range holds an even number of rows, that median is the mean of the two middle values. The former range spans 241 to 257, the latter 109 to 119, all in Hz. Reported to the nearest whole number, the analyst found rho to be -35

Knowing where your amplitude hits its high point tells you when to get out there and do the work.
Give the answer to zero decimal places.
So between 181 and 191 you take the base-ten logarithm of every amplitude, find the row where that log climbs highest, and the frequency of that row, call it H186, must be 188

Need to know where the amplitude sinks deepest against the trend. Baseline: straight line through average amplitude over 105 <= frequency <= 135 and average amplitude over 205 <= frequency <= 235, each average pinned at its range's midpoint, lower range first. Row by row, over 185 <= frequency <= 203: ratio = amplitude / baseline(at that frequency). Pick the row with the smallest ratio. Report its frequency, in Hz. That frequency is 200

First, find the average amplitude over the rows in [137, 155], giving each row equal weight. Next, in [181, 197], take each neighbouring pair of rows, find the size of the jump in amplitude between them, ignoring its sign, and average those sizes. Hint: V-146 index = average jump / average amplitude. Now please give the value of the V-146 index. 0.079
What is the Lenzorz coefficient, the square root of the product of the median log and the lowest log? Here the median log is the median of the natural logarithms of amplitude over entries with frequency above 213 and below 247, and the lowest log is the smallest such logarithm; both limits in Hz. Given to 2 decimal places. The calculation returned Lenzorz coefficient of 3.85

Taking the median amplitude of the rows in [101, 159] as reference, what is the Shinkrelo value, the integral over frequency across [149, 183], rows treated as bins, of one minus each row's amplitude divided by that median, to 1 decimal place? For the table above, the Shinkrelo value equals -1.1 Hz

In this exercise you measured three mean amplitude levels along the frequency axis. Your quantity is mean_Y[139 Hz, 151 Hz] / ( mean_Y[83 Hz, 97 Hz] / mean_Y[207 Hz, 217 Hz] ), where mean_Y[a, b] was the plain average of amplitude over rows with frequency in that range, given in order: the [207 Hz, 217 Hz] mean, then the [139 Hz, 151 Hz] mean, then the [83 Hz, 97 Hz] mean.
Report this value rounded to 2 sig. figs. 68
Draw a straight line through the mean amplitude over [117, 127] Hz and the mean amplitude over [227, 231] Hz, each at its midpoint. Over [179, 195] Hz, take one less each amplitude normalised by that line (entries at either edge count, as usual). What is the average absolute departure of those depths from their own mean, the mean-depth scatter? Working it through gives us 0.074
